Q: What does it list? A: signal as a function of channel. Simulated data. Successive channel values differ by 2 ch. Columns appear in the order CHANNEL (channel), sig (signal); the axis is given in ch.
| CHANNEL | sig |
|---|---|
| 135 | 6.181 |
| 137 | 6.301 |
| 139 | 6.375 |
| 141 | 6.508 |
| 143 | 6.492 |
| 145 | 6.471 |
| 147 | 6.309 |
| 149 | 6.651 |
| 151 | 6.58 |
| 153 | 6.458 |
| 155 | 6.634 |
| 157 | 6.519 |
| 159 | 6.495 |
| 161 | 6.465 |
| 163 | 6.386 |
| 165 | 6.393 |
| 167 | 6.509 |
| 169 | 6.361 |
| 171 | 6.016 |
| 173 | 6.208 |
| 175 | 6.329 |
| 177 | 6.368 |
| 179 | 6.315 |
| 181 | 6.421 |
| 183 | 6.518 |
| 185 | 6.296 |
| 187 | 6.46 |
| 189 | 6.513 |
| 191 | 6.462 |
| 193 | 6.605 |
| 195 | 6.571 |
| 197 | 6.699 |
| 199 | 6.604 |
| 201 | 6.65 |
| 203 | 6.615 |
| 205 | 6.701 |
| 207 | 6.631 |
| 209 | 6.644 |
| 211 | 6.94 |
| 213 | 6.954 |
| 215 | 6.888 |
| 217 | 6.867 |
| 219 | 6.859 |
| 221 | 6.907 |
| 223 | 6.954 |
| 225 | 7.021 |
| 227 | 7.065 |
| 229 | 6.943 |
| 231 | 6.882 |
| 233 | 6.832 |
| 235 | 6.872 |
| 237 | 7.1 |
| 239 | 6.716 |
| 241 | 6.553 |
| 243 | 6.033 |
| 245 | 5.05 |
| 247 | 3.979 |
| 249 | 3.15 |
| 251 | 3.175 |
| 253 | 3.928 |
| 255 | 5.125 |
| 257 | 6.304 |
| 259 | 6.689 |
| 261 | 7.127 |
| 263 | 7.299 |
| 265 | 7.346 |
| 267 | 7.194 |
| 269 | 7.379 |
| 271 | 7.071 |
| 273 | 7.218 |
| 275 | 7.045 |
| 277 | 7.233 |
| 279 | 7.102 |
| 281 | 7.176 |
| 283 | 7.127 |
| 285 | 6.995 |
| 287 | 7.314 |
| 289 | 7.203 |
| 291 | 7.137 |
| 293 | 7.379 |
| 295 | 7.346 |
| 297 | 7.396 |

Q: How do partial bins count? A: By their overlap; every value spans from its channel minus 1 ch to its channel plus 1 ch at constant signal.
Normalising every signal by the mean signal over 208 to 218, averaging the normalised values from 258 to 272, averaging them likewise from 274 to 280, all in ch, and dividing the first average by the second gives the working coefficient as 1.00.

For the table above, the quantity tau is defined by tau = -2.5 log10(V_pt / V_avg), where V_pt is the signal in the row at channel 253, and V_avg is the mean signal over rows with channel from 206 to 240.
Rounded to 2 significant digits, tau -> 0.61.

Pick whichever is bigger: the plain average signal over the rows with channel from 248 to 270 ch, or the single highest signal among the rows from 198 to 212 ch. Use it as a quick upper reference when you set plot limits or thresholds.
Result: 6.94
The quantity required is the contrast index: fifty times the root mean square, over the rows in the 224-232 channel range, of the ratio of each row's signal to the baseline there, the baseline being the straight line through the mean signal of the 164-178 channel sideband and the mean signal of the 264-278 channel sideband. 51.1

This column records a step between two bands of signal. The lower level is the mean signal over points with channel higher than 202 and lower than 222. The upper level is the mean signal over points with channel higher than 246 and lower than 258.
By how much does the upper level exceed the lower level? -2.5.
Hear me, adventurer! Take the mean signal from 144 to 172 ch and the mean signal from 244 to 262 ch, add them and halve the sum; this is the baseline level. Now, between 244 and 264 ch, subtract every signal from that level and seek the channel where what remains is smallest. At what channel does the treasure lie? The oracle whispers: 263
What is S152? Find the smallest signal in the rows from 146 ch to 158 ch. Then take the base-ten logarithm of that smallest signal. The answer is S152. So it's 0.800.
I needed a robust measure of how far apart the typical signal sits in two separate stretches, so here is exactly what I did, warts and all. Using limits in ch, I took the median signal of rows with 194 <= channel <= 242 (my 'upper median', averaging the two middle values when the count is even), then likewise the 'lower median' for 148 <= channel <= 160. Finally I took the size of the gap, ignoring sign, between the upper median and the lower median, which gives 0.31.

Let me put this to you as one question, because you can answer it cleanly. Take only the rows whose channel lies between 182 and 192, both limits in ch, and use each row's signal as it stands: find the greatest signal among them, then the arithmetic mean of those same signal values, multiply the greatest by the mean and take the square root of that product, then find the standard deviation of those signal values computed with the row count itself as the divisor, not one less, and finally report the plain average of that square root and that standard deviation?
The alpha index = 3.3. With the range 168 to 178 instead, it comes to 3.2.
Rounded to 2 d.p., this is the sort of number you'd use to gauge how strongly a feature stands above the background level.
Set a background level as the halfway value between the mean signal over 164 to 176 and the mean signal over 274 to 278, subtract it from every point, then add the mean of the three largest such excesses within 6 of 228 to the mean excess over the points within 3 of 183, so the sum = -0.02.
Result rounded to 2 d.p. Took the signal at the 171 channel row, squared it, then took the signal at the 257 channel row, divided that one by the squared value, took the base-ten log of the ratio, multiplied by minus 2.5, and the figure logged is 1.90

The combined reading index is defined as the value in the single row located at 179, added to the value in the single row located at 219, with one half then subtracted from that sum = 12.7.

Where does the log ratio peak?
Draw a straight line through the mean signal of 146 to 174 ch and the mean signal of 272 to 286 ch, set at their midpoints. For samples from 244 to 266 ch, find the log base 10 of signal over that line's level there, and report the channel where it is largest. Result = 265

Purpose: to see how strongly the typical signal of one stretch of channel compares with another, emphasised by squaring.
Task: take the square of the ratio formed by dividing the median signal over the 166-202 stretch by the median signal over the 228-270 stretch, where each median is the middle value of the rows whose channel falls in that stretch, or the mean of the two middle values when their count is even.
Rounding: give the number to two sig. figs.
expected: 0.93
